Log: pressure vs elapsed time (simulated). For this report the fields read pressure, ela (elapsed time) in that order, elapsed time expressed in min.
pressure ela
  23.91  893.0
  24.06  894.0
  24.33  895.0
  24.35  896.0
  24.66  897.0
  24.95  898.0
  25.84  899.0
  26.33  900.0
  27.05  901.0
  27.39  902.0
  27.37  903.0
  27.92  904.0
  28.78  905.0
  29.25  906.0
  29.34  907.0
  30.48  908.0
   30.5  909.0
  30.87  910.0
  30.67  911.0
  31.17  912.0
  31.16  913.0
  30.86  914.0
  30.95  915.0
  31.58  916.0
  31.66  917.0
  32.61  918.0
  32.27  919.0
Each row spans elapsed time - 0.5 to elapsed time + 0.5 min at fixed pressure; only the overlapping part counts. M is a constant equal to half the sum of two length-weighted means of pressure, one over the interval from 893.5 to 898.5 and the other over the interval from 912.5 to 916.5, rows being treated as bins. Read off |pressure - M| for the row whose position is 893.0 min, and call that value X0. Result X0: 3.9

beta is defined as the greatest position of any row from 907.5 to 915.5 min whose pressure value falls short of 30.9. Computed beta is 914.0 min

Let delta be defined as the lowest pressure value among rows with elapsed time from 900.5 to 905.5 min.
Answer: 27.05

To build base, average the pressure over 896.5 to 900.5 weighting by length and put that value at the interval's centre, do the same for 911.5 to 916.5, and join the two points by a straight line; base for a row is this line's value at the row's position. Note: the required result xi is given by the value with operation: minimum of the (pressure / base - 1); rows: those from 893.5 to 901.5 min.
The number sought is -0.012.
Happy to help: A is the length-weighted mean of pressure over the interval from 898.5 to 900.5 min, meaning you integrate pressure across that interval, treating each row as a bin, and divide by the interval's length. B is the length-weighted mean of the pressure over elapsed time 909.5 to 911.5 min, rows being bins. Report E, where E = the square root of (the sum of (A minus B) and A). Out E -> 4.6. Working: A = 26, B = 30.8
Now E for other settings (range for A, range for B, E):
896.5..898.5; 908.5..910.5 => 4.4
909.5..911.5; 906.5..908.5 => 5.6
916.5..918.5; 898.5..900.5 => 6.2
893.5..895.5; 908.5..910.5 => 4.2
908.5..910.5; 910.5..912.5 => 5.5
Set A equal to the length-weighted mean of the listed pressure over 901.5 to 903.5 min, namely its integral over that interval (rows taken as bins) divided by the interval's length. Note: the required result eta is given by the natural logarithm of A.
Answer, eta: 3.31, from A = 27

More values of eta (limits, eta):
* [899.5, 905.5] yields 3.31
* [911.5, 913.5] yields 3.44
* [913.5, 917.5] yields 3.44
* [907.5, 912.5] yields 3.43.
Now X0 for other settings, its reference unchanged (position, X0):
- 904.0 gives 0.1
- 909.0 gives 2.7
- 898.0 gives 2.9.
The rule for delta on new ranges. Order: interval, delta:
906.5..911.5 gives 29.34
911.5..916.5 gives 30.86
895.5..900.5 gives 24.35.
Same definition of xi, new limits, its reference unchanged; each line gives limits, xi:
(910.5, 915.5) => -0.018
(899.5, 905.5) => 0.010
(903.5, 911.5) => 0.016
